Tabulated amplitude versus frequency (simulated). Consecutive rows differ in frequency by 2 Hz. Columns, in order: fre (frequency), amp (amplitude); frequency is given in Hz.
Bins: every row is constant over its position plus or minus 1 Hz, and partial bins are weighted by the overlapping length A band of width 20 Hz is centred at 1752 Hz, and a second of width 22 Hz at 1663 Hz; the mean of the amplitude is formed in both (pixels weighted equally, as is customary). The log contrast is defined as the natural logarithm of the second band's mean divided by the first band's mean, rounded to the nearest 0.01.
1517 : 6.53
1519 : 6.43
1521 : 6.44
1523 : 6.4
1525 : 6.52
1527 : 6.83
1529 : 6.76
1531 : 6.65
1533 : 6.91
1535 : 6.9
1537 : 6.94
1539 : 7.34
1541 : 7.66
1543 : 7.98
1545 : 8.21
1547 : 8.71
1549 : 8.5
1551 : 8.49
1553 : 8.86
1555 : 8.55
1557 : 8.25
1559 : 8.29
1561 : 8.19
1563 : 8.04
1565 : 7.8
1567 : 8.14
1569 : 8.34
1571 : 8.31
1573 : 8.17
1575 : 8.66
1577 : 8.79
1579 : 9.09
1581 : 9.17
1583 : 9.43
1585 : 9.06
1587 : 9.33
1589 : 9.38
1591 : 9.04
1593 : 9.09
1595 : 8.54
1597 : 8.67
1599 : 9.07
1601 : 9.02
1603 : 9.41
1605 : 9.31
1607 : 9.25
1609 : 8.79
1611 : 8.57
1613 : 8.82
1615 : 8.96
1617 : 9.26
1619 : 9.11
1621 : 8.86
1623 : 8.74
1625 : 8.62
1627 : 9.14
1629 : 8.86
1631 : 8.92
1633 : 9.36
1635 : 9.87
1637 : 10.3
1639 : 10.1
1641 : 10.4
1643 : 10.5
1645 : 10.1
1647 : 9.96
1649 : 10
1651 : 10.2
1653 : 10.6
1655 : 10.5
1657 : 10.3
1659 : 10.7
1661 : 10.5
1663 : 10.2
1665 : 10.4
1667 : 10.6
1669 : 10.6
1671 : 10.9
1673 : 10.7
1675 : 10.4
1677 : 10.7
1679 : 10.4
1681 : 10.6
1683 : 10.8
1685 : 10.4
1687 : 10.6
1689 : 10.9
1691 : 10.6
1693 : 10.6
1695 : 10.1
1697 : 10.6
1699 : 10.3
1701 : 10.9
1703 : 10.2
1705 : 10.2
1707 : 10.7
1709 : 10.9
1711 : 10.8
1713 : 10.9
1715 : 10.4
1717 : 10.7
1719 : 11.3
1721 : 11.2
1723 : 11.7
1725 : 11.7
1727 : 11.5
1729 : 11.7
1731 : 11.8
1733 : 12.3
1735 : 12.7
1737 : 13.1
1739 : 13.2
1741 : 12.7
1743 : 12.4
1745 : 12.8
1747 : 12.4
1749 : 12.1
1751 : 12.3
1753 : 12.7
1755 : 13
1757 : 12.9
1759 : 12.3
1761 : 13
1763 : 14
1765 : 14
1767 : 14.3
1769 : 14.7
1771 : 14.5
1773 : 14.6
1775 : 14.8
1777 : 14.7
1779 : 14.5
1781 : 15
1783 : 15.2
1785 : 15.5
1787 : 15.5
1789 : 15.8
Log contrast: -0.18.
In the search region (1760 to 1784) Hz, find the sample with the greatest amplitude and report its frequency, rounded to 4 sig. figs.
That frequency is 1783 Hz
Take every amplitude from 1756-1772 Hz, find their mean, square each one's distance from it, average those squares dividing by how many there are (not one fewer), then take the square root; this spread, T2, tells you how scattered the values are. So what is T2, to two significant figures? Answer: 0.81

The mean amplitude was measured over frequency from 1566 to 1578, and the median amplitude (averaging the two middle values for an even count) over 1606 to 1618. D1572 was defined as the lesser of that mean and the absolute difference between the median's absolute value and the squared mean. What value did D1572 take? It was 8.4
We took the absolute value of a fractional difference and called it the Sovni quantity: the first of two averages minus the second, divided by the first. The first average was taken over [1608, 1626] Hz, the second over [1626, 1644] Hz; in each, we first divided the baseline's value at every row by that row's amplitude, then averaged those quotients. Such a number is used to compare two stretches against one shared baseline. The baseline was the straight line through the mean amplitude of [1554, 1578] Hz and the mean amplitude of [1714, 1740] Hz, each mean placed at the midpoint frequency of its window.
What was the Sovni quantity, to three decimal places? 0.048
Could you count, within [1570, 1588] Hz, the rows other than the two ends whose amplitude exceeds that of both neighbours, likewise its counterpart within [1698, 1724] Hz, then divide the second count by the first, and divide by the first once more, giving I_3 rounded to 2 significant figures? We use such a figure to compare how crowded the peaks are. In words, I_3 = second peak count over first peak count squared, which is 4.0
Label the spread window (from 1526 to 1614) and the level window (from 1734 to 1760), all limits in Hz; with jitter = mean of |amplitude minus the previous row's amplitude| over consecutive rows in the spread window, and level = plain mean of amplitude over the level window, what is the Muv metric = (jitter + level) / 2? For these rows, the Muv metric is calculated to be 6.44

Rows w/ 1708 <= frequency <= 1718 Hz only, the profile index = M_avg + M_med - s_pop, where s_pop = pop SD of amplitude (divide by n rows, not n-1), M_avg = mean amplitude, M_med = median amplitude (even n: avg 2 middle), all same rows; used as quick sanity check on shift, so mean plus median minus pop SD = 21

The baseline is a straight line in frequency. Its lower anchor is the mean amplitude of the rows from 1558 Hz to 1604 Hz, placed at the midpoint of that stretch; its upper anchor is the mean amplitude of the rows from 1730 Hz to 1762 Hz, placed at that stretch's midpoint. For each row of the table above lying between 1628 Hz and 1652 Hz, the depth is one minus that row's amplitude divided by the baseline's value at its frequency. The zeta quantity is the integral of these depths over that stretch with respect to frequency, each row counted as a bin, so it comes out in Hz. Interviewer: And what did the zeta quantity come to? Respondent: 0.6 Hz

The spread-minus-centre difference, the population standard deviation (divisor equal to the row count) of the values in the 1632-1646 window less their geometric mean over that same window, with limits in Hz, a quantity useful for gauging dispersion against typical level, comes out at -9.73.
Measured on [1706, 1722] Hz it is -10.59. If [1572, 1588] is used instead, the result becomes -8.57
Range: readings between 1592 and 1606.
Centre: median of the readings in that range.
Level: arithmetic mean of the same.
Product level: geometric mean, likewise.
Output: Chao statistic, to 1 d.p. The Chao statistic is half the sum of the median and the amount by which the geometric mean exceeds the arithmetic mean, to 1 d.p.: 4.5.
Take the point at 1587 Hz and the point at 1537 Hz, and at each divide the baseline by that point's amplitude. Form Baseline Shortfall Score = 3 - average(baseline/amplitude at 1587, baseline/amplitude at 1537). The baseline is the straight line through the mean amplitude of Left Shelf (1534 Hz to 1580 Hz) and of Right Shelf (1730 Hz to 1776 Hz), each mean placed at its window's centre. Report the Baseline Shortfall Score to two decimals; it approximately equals 1.97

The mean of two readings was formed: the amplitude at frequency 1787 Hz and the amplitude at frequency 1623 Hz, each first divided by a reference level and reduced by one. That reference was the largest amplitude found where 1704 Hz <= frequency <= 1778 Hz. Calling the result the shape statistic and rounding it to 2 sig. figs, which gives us -0.18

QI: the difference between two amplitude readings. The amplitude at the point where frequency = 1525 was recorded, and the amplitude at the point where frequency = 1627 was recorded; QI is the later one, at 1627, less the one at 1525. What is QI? 2.6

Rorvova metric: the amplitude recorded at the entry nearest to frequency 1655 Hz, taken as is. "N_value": 10.5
